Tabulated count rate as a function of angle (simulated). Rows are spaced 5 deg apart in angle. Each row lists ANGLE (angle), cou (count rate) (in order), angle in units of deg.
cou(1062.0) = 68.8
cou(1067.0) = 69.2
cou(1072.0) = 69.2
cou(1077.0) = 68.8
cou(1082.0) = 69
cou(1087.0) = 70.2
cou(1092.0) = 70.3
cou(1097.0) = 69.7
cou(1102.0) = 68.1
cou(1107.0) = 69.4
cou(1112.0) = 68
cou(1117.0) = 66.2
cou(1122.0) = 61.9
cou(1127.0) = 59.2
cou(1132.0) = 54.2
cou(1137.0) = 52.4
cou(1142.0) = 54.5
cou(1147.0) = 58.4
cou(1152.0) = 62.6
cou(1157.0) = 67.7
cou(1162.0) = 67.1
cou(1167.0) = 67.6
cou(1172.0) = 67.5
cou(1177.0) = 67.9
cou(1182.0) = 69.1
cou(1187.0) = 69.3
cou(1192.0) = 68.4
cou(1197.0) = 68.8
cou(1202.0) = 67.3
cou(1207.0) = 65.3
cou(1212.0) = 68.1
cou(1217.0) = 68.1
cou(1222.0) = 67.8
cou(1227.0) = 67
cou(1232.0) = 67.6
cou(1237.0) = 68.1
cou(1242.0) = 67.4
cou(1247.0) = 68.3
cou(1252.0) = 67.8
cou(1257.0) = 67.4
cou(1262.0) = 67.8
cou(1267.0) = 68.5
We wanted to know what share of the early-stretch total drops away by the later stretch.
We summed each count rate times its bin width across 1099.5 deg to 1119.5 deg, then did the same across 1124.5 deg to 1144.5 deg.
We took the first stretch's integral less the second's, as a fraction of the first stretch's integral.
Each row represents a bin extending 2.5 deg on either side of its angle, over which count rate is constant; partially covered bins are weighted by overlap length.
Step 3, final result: 0.19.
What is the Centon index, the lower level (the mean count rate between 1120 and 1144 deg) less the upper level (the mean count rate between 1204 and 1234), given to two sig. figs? -11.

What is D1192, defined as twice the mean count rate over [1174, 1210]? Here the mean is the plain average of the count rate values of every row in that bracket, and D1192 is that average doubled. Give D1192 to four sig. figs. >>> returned 136.0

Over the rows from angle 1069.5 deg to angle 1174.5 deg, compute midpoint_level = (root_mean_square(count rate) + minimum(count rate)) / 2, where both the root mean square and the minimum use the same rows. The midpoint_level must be 58.8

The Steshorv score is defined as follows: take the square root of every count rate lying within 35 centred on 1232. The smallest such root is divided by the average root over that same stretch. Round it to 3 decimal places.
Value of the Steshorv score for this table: 0.994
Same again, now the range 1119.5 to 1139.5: 0.960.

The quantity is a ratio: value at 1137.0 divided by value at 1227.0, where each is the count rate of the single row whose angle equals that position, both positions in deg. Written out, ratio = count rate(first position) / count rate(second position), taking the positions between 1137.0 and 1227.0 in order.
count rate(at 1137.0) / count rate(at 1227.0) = 0.78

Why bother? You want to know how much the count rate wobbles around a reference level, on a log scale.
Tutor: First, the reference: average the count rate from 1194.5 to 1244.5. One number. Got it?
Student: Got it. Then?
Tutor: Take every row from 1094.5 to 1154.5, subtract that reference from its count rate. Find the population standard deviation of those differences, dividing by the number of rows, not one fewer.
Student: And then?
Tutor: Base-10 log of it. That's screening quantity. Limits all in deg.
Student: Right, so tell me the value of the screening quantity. 0.78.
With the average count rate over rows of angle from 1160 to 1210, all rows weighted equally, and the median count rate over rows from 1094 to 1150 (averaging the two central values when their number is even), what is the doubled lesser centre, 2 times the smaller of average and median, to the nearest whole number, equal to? 124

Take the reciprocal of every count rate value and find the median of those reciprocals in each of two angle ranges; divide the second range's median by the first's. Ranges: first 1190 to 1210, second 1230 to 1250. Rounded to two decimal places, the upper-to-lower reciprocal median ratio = 1.00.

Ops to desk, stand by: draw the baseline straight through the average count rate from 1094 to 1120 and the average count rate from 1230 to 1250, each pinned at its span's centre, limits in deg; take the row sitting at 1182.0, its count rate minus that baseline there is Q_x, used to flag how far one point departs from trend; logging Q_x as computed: 1.1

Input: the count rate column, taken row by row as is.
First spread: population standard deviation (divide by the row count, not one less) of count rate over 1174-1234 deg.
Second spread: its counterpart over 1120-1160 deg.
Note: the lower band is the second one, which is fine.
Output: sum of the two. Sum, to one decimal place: 5.8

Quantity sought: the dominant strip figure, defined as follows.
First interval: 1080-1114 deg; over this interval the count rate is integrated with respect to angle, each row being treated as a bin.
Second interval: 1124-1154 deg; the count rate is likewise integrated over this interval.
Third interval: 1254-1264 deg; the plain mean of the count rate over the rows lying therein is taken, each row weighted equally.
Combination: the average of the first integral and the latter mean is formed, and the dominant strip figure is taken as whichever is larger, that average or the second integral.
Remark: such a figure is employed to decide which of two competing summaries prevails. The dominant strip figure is 1706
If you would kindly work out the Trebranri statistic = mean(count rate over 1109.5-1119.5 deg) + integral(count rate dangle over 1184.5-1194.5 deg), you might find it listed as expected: 756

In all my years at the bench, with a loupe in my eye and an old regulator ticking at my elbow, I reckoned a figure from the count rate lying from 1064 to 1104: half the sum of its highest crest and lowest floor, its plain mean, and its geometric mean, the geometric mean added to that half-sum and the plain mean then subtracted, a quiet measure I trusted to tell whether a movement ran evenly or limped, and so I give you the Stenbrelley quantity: 69.2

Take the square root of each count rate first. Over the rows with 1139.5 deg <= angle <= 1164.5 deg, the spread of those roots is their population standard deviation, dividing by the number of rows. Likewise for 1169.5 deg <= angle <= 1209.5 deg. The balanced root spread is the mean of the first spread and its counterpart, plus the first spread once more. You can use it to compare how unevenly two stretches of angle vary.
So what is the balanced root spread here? 0.5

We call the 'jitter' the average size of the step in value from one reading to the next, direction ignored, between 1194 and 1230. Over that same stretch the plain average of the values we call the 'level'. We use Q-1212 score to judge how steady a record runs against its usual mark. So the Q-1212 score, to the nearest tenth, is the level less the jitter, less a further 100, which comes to -33.7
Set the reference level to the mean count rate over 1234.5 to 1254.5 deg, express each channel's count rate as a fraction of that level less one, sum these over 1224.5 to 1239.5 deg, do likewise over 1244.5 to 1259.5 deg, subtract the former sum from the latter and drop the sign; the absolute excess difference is 0.012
